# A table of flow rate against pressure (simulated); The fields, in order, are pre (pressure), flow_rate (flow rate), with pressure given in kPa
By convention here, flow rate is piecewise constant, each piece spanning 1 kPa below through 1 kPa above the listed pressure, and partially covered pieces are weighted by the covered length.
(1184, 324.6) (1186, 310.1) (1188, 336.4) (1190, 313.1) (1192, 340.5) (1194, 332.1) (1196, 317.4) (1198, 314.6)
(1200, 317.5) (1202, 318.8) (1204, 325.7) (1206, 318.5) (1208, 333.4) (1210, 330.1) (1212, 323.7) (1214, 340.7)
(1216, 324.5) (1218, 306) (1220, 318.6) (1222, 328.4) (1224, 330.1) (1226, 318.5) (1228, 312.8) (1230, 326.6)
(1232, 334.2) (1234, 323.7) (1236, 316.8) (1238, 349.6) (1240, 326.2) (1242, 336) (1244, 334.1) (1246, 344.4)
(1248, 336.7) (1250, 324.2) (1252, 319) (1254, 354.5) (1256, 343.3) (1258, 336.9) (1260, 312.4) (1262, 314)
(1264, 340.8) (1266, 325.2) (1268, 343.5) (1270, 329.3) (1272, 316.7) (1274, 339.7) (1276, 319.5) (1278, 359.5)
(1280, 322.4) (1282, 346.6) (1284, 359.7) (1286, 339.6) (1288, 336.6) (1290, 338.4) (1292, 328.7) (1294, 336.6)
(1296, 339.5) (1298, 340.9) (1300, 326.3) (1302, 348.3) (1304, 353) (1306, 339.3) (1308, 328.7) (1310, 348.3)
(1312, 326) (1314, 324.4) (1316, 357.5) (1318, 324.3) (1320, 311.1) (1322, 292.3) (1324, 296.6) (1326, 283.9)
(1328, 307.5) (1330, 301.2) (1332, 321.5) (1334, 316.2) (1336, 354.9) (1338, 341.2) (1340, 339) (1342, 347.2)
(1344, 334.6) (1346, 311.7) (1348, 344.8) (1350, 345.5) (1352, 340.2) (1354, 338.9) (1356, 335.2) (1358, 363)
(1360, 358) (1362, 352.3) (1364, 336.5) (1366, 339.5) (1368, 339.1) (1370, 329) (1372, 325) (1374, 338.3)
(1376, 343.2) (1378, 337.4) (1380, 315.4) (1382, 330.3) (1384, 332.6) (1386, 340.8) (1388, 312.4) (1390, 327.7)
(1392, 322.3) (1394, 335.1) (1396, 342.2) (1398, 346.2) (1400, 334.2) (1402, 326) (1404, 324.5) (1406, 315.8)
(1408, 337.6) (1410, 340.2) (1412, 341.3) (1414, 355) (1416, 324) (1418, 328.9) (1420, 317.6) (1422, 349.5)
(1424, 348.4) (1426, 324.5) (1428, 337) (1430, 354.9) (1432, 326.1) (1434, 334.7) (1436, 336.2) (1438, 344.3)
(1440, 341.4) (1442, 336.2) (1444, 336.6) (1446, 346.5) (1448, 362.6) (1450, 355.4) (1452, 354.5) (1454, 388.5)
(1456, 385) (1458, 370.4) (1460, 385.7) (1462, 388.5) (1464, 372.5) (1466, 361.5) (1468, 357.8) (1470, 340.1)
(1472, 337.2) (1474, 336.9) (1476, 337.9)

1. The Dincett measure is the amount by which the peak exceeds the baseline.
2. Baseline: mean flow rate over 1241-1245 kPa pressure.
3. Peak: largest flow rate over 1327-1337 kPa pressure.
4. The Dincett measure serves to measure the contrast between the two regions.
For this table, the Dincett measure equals 20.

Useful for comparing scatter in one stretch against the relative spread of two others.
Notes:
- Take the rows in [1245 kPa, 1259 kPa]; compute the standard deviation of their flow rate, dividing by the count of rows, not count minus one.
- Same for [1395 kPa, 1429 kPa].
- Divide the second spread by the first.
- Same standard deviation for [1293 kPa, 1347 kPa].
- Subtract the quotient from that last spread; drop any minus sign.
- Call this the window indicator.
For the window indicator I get 19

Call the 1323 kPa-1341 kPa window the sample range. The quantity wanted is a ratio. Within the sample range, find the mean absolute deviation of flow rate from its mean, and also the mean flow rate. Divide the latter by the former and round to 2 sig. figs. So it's 17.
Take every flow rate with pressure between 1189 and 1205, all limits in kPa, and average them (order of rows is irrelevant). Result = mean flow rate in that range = 322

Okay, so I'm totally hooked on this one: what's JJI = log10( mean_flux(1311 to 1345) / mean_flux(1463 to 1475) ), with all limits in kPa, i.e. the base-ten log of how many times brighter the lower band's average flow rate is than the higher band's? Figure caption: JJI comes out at -0.037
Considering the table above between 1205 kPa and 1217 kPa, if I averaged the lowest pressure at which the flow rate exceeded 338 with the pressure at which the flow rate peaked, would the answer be 1214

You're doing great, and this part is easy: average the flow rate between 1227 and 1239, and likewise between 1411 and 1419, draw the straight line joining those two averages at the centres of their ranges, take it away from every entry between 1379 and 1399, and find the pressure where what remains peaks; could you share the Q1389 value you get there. 1398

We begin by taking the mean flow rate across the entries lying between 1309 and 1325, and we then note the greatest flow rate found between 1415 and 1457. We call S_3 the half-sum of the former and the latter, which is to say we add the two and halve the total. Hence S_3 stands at 356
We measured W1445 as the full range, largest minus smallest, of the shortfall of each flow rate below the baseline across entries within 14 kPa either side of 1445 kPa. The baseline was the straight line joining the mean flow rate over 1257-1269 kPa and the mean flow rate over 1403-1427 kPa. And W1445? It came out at 62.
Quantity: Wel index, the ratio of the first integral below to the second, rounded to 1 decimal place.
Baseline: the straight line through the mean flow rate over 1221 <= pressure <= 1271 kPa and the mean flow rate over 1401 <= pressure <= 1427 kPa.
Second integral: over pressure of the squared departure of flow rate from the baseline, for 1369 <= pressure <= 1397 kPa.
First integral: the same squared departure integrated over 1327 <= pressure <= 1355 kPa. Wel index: 2.9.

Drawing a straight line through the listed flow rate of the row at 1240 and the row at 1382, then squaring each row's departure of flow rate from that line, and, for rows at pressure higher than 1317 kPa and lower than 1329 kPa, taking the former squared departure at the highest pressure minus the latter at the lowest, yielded 434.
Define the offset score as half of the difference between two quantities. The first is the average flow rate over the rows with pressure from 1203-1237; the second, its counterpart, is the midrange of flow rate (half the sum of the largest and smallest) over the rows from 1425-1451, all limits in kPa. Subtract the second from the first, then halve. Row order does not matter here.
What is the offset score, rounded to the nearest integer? -10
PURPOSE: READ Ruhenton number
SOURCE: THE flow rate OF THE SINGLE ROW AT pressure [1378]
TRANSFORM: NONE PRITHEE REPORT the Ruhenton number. 337.4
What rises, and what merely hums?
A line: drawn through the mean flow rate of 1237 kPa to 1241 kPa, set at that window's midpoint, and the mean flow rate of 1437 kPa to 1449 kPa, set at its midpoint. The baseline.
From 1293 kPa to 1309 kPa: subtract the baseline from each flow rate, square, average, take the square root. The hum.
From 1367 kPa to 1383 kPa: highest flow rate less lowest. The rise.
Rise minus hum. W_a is 19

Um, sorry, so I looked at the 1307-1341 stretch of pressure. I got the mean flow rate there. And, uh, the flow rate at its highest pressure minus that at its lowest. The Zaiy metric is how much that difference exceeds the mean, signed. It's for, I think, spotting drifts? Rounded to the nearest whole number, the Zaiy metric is -312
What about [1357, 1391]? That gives -372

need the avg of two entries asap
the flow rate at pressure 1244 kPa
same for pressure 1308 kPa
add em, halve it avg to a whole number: 331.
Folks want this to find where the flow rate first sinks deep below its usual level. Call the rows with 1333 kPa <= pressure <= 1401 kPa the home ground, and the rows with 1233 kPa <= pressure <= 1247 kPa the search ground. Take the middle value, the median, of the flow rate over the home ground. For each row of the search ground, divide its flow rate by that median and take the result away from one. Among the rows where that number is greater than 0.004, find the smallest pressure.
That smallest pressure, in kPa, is 1234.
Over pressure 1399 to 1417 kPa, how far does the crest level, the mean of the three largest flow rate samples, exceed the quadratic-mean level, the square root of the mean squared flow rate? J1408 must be 12.1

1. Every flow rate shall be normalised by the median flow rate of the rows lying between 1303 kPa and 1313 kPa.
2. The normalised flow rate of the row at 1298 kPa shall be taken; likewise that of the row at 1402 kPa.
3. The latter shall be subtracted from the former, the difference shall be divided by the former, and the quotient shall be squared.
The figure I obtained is 0.0019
